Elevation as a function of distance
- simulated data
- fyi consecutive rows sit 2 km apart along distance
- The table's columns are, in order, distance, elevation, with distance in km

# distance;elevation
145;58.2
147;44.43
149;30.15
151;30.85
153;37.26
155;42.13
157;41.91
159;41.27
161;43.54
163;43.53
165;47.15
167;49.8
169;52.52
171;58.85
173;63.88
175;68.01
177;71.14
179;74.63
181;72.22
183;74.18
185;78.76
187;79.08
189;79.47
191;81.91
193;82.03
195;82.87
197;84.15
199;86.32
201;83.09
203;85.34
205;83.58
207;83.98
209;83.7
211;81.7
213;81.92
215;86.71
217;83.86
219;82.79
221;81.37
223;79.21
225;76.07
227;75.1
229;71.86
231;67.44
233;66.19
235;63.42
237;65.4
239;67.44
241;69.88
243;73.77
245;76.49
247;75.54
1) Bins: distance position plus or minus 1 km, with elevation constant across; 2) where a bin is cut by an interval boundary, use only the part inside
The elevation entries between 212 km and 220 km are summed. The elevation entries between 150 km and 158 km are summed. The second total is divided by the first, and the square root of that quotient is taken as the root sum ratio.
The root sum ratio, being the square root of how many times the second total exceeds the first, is 0.67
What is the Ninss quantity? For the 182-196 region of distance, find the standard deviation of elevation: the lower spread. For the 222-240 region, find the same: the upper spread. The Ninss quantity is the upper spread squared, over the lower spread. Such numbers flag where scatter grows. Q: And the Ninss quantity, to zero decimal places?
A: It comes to 10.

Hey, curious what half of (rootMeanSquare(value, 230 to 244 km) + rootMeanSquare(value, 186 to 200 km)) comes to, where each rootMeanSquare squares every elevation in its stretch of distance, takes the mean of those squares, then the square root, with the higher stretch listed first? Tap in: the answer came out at 75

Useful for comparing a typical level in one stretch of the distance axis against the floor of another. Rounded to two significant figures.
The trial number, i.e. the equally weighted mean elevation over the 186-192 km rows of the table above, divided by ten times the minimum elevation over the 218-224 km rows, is 0.10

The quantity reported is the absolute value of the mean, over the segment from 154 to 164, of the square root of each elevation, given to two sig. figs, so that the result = 6.5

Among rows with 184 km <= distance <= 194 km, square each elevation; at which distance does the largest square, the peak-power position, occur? 193 km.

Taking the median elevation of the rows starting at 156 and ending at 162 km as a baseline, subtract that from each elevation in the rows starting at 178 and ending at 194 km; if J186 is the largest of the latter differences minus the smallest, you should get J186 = 10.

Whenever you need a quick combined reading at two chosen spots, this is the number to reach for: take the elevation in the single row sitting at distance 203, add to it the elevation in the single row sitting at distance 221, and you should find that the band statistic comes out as 167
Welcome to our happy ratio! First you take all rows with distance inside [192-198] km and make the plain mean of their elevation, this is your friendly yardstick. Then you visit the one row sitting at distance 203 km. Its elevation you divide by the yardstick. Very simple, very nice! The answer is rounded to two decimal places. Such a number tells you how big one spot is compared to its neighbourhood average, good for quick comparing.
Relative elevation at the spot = 1.03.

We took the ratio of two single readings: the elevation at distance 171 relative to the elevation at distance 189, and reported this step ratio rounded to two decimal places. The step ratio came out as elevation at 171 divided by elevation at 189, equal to 0.74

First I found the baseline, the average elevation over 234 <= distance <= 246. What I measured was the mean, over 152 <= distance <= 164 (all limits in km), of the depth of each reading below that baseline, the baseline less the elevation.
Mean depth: 28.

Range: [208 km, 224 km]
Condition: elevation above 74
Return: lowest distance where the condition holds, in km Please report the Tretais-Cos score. 209 km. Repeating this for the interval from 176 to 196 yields 179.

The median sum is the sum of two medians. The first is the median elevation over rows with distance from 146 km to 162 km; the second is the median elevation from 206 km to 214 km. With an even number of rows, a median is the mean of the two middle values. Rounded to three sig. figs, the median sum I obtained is 124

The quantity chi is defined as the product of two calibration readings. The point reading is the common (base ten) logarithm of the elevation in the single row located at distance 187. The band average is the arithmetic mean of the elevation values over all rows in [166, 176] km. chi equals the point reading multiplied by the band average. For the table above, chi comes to 111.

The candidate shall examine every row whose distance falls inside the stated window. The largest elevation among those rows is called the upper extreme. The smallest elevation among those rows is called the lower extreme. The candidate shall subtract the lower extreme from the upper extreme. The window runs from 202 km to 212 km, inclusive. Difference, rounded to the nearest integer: 4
